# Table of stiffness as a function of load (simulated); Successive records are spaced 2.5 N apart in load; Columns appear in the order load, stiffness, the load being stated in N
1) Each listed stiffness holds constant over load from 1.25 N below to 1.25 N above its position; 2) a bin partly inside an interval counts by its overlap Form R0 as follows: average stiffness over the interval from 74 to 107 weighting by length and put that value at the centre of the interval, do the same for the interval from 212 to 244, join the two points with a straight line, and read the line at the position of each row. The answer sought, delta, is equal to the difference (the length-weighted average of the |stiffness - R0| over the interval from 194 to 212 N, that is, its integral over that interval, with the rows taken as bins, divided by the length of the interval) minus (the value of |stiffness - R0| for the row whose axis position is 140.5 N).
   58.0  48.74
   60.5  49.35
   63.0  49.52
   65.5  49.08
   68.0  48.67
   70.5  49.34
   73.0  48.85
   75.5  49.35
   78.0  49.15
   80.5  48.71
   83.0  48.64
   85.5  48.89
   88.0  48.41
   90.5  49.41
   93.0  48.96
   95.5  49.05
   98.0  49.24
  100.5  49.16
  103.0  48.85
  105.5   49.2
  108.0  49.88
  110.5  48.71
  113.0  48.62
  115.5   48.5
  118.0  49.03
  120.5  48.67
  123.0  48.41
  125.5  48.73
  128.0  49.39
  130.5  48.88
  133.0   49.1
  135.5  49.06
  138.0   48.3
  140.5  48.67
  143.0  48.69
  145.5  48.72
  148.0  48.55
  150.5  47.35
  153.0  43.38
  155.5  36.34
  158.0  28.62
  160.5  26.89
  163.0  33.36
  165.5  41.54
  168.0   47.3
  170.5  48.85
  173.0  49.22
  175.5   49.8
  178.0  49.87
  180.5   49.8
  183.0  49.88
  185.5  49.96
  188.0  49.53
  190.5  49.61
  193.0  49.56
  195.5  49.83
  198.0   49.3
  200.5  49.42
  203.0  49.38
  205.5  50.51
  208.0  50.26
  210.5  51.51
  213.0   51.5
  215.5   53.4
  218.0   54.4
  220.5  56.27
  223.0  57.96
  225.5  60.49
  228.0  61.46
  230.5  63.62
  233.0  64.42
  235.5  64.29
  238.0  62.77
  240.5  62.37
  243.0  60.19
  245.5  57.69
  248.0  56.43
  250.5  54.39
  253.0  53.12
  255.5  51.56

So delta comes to 3.4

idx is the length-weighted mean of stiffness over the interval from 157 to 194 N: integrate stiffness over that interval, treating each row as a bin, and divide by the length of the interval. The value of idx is 45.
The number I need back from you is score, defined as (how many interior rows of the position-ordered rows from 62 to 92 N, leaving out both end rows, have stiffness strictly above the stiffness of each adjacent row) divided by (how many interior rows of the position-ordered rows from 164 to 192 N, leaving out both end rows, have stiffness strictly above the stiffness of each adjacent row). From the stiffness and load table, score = 1.5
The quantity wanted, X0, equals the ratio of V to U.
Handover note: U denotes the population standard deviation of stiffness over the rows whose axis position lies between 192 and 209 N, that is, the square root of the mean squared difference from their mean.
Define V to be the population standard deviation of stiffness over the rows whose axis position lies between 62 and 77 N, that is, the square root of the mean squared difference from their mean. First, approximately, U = 0.4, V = 0.30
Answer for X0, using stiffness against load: 0.7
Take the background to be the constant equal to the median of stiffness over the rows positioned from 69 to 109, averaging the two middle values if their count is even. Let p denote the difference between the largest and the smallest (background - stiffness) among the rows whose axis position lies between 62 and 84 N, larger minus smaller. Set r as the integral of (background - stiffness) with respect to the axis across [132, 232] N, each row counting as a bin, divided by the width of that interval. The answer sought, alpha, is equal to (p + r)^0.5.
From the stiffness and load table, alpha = 1.1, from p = 1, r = 0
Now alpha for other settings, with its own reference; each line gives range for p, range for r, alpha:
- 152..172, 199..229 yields 4.2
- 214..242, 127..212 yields 3.7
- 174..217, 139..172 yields 3.3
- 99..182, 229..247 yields 3.2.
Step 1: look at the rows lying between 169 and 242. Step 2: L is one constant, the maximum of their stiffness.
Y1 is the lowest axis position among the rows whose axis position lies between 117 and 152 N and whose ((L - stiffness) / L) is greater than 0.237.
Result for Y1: 118.0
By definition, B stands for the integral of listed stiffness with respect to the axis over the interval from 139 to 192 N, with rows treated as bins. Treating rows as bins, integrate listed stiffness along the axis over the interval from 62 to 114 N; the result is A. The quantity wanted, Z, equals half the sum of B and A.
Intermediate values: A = 2550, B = 2389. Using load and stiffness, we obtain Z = 2469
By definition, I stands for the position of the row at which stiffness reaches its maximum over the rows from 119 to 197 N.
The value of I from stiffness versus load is 185.5 N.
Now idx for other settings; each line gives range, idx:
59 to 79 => 49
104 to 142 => 49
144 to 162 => 40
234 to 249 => 61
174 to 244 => 54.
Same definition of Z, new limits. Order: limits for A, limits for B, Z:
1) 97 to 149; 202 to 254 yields 2753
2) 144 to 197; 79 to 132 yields 2494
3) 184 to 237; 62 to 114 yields 2710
